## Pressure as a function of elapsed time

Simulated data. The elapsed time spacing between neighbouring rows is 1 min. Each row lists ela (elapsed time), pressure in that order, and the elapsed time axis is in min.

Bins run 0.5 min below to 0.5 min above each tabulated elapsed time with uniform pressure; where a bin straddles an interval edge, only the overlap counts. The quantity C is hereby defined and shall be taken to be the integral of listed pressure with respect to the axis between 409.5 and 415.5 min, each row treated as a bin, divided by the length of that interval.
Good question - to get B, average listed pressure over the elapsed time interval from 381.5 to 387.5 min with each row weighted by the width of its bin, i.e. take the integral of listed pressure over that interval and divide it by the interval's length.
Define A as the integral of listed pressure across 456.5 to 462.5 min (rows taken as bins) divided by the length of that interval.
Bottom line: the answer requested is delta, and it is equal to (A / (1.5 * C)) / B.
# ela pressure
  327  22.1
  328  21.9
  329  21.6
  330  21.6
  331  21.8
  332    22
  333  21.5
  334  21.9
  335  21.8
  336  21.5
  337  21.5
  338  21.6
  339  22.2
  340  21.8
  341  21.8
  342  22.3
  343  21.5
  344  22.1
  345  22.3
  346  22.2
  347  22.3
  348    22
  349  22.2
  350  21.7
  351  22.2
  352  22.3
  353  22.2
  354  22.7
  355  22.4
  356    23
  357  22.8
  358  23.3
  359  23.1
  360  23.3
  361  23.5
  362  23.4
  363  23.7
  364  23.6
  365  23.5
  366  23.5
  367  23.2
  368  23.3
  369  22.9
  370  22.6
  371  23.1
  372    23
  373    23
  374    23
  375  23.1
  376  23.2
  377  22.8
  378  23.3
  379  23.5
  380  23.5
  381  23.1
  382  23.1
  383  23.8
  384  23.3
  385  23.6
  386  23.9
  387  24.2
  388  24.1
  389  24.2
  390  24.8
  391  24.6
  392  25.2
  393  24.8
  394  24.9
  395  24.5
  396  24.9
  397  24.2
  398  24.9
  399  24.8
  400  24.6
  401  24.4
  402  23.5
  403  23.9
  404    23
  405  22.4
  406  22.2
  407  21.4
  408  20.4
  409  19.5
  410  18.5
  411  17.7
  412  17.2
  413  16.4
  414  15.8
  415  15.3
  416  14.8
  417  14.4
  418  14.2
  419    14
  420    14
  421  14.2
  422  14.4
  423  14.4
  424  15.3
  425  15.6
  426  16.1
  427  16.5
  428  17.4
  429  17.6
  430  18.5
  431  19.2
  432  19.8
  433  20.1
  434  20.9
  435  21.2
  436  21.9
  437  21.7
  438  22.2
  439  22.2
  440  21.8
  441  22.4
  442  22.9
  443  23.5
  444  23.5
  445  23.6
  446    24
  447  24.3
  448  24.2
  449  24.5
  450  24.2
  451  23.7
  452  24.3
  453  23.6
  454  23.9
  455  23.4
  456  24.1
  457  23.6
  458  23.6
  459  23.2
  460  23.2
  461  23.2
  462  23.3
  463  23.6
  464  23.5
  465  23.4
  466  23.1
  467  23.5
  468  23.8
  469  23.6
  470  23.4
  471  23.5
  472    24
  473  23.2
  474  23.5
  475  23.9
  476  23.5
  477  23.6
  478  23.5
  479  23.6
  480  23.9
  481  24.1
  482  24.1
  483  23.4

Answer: 0.0391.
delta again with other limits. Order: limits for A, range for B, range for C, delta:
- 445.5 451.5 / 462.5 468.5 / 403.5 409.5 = 0.0319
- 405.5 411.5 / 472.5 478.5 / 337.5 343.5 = 0.0258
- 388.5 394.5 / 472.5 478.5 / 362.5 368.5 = 0.0299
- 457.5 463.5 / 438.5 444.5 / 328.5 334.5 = 0.0315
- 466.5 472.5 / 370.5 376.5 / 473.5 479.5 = 0.0289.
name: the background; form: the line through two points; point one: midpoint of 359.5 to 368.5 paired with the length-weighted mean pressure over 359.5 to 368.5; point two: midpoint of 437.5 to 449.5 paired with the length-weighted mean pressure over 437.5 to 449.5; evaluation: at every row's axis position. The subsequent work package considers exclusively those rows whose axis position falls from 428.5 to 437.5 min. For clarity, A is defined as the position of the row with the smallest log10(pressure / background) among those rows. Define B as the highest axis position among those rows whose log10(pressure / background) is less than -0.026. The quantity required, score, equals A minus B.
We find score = -8 min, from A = 429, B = 437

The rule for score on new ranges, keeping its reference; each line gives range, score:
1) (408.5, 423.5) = -4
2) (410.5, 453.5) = -21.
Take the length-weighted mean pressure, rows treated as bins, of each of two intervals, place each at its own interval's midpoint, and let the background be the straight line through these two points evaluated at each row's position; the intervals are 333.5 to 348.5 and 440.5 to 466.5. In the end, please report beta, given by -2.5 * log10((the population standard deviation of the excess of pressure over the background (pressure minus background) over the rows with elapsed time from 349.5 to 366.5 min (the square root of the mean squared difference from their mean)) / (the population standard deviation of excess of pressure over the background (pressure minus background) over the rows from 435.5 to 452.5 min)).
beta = 0.6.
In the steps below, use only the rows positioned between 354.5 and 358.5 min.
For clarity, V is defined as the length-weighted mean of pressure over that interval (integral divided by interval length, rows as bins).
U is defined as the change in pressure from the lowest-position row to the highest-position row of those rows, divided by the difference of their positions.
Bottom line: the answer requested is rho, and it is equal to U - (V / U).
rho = -76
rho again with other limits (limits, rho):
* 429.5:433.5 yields -36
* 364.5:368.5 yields 351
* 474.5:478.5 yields 177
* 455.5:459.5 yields 78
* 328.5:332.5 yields -163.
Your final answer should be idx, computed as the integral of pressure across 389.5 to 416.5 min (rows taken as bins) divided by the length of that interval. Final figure 21.8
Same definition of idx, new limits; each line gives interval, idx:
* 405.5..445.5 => 18.6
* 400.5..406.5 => 23.2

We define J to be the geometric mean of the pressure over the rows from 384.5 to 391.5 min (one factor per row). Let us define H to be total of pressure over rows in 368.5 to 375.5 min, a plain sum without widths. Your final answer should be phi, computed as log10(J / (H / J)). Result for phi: 0.56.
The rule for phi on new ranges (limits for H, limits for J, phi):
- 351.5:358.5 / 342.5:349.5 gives 0.49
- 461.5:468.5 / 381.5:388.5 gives 0.53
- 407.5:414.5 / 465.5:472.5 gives 0.65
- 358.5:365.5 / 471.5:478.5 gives 0.53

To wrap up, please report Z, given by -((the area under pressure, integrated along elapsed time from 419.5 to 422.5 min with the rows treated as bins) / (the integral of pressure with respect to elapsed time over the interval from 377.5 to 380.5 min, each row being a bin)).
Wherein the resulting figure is -0.61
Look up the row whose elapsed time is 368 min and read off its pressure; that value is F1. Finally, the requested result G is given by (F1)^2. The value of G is 543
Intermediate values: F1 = 23.3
